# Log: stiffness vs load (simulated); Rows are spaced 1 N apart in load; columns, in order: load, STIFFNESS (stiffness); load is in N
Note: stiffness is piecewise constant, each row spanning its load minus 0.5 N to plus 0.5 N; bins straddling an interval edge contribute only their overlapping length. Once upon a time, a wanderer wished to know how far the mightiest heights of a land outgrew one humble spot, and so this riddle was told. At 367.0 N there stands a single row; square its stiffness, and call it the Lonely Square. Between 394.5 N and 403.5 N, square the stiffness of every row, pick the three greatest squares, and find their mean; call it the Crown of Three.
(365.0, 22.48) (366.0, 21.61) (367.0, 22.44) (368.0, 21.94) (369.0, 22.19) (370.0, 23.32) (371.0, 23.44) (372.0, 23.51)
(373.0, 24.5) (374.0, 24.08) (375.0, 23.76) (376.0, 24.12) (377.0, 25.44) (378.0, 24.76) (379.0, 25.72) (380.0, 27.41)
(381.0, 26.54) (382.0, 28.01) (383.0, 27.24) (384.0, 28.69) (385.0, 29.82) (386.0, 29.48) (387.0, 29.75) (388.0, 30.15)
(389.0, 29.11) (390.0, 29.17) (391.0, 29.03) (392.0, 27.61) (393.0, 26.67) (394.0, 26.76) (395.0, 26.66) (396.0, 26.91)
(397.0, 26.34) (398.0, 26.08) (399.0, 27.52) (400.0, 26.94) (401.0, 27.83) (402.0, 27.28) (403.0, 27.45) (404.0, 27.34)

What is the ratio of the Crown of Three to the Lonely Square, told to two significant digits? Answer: 1.5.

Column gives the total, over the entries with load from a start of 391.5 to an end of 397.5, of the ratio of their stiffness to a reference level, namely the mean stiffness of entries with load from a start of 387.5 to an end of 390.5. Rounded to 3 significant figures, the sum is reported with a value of 5.46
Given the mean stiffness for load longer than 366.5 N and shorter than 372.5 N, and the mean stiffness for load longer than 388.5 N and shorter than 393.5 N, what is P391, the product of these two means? 646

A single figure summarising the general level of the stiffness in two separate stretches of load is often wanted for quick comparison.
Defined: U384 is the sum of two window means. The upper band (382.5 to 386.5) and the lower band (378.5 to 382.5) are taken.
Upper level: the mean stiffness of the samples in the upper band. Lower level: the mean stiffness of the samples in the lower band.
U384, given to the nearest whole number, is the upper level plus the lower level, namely 56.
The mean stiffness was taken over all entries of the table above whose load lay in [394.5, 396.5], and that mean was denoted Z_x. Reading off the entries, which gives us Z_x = 26.8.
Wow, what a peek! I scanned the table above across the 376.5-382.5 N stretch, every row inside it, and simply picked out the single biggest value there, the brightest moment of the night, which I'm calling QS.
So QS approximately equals 28.01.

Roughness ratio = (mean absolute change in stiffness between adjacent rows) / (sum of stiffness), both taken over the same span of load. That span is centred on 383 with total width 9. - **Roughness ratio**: 0.0040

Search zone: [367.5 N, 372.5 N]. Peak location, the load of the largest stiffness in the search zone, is 372.0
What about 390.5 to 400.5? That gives 391.0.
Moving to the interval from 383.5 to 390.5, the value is 388.0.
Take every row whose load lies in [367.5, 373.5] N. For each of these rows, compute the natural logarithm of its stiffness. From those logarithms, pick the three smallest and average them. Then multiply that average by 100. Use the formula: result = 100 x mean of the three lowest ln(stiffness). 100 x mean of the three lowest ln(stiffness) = 311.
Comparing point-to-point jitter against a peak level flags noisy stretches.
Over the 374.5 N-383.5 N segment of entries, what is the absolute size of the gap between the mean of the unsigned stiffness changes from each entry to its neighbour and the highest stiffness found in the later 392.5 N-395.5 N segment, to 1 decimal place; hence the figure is 25.7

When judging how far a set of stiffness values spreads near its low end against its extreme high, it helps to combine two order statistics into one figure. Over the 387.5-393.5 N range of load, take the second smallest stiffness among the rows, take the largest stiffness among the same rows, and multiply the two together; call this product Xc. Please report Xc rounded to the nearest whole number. 832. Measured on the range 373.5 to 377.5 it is 613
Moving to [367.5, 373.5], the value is 544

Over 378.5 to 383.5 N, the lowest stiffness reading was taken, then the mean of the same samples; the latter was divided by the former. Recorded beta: 1.05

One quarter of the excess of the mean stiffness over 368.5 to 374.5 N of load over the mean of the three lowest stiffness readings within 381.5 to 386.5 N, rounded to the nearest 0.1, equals -1.1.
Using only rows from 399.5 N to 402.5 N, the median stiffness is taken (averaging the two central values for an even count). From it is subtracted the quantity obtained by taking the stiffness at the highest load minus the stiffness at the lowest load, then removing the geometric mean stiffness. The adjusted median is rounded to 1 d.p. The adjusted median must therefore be 54.3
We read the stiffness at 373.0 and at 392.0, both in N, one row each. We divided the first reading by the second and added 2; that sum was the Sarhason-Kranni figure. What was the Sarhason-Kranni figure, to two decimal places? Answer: 2.89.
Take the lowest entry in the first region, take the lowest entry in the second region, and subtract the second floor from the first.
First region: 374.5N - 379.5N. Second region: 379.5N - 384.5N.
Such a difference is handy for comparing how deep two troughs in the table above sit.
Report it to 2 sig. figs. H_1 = -2.8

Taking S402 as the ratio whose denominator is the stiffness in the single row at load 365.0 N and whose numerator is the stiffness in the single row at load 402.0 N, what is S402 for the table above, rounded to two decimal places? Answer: 1.21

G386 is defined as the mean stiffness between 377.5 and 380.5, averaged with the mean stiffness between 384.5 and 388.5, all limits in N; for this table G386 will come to 27.9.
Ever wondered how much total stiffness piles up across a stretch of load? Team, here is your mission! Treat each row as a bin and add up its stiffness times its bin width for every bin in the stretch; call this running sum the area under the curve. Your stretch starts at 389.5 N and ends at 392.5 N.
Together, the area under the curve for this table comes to 85.8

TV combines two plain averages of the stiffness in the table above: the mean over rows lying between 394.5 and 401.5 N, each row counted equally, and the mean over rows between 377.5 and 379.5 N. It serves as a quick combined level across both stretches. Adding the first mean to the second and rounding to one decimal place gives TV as 52.1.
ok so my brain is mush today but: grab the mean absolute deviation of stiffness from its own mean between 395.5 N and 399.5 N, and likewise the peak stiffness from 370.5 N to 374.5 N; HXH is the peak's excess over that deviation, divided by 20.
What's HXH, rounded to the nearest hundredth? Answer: 1.20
